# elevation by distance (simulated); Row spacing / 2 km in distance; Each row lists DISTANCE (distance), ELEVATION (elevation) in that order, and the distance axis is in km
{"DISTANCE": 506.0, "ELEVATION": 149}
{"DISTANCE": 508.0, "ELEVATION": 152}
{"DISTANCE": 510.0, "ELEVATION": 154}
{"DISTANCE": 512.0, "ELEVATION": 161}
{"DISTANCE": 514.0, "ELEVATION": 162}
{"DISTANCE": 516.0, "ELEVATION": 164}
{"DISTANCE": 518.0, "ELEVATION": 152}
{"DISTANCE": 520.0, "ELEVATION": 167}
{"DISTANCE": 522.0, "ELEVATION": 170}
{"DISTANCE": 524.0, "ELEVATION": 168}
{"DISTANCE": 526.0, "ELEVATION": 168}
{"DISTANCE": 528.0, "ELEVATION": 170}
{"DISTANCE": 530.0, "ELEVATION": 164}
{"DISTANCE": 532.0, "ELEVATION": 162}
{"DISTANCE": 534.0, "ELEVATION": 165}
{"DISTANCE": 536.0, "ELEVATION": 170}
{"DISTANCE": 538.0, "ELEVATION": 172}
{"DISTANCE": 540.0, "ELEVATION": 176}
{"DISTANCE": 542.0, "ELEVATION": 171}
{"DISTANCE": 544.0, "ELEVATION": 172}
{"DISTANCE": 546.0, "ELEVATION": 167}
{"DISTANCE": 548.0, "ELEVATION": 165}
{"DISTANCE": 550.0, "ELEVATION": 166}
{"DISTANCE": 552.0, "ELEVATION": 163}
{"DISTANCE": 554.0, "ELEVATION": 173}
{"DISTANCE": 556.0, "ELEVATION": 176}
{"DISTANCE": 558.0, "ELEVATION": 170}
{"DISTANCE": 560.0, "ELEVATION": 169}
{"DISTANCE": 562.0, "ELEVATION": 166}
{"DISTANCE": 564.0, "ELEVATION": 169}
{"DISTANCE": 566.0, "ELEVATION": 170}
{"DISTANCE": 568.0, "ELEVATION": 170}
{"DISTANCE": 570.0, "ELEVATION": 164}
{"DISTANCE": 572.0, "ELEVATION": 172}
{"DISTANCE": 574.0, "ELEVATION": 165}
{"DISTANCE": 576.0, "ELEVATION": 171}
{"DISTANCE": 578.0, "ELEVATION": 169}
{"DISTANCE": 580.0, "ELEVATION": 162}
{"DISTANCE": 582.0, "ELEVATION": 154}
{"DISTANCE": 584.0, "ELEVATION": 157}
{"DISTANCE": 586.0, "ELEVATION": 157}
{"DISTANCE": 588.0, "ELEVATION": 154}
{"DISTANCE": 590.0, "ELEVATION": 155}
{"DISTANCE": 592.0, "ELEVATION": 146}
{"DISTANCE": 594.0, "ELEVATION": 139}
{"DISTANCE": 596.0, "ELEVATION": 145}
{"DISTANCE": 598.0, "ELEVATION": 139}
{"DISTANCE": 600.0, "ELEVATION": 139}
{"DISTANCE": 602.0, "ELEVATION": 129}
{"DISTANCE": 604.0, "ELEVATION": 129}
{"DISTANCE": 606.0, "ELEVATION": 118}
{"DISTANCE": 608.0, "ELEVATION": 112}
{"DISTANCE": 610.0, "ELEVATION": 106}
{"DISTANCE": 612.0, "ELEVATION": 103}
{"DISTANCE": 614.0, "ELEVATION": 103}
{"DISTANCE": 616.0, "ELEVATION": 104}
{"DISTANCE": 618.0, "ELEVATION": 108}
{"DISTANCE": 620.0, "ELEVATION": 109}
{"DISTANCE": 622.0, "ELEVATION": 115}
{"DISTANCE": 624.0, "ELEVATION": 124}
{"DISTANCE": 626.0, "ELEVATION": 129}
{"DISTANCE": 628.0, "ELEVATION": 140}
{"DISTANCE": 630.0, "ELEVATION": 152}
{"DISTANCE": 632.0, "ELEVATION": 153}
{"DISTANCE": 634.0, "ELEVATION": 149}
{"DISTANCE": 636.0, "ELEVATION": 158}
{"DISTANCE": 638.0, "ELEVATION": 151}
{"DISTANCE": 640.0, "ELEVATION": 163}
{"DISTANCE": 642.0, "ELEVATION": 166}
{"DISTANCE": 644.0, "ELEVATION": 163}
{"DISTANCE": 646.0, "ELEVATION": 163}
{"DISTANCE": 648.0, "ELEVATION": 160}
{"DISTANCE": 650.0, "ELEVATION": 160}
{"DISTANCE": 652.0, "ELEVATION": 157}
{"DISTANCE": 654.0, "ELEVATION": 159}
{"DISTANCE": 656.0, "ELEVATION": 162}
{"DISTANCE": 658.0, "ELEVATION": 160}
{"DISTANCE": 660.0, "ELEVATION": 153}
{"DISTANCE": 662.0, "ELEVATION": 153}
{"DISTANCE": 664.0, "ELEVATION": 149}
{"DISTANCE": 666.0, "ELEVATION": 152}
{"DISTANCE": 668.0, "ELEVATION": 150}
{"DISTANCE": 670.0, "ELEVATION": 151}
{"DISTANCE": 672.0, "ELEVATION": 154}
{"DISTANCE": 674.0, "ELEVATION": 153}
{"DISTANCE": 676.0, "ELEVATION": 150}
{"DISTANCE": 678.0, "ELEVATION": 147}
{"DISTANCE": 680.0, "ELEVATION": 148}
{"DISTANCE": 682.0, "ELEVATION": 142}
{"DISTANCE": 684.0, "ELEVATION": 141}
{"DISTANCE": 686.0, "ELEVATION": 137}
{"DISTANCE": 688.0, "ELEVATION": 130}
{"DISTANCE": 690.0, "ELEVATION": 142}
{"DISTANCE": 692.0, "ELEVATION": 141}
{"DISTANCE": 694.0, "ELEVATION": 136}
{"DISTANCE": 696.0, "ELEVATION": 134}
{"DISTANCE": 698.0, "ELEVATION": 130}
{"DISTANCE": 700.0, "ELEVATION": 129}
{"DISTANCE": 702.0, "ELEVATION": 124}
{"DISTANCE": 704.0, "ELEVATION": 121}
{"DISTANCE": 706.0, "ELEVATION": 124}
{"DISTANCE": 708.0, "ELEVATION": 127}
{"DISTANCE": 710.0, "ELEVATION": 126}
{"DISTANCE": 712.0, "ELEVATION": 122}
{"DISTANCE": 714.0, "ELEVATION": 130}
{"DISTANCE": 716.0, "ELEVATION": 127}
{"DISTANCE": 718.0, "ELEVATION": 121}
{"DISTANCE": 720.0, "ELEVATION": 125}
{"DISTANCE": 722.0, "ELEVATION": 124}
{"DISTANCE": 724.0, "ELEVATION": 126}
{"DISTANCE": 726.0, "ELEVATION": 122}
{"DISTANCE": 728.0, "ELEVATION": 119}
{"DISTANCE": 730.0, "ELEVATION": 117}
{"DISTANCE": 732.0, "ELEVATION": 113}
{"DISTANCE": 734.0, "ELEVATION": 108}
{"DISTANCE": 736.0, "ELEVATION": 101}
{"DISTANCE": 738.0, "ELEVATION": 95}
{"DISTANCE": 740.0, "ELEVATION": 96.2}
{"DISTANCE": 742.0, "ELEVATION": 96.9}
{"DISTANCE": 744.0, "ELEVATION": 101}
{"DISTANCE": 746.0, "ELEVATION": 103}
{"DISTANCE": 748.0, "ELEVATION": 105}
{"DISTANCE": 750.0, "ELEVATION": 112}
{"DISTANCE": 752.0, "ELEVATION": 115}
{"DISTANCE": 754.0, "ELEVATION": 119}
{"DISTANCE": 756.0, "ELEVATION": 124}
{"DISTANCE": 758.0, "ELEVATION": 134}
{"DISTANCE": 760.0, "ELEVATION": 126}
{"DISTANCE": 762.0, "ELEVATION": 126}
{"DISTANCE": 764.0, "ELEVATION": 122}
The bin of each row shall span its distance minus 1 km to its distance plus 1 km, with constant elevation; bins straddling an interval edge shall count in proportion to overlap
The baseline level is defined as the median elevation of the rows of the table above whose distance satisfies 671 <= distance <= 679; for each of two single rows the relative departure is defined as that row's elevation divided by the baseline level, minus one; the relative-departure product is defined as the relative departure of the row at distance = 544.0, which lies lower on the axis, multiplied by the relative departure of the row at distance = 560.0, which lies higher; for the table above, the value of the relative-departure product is 0.016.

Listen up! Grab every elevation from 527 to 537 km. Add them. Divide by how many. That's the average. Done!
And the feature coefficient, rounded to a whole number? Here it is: 166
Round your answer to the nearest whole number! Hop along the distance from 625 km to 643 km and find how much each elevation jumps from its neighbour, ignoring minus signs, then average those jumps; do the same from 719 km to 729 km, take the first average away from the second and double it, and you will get -10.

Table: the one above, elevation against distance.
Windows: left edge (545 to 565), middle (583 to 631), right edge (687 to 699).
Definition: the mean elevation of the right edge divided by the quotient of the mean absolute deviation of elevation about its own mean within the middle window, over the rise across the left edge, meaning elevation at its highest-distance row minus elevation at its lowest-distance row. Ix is 17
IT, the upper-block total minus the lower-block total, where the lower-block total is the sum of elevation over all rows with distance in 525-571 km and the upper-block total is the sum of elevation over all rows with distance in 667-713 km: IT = -719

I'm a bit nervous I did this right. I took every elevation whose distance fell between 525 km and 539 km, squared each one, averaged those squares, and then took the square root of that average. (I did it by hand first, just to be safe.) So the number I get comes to 167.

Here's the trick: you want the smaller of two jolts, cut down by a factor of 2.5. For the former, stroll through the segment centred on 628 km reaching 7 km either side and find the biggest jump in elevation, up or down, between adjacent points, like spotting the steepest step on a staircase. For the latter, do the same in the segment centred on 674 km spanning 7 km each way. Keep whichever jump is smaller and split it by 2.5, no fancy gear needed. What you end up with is 1.2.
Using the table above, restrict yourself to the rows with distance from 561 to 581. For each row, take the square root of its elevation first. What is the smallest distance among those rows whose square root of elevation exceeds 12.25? 562.0 km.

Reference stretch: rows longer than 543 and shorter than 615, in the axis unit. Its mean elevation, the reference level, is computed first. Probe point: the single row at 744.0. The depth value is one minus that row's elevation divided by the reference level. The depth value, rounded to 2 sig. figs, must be 0.34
